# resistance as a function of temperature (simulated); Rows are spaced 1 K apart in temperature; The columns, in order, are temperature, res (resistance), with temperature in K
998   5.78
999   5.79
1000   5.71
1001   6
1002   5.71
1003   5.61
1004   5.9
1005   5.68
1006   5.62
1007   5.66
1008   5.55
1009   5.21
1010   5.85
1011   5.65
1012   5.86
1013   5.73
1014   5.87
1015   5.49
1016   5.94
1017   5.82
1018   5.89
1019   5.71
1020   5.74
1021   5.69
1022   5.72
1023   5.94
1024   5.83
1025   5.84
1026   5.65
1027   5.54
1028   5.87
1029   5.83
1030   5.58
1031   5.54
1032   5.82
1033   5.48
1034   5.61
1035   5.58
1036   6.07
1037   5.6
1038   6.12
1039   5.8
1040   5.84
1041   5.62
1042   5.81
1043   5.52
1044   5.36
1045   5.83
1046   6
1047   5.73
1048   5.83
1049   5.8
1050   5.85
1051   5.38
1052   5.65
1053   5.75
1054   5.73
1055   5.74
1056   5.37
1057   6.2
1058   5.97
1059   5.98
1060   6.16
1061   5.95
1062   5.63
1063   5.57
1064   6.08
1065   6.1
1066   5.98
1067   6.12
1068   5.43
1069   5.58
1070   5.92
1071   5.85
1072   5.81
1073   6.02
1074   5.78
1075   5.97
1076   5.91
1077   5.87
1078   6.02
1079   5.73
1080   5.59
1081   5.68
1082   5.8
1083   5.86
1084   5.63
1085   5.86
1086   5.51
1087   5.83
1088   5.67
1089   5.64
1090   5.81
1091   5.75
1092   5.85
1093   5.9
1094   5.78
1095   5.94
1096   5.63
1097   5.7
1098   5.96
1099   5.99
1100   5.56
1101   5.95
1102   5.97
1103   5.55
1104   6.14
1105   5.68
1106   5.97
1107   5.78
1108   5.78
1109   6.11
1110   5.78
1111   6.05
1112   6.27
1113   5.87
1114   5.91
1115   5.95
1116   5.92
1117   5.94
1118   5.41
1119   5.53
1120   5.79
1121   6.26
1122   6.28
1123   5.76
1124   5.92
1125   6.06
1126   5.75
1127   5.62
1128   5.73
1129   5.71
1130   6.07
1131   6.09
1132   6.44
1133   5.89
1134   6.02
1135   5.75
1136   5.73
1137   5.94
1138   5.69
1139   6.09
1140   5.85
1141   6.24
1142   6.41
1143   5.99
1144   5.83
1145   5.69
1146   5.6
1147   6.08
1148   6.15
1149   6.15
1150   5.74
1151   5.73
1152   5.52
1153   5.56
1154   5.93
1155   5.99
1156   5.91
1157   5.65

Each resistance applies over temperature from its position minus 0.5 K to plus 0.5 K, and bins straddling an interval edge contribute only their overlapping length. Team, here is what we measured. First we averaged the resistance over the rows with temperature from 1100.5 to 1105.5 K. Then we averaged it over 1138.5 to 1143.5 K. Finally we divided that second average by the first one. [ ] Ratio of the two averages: 1.04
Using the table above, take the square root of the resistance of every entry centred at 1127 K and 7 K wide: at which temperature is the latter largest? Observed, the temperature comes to 1130 K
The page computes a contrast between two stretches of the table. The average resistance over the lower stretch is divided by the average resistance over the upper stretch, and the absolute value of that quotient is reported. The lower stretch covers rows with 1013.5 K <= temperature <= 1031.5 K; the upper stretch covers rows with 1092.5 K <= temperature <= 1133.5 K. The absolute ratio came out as 0.977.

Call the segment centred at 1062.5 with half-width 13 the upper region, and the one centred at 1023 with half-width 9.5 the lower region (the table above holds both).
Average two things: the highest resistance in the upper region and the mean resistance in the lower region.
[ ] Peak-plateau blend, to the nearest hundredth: 5.98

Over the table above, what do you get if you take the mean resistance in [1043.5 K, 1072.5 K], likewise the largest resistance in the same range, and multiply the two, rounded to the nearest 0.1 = 36.0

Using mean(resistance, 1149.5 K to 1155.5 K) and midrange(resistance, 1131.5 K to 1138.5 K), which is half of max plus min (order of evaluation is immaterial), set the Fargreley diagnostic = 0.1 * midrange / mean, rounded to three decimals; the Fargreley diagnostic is 0.106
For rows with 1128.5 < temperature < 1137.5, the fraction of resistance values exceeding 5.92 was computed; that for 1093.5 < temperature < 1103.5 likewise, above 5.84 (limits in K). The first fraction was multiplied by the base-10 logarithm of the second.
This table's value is -0.17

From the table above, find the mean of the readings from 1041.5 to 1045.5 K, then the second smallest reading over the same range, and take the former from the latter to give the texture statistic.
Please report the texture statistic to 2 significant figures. -0.11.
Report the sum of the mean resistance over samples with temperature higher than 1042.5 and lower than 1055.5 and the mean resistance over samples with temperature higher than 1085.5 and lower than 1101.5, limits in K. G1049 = 11.5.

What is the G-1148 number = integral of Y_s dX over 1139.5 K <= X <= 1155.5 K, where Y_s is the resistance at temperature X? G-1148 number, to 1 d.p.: 94.5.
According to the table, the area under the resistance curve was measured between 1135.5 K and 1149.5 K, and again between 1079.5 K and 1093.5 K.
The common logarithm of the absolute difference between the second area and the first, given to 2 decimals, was 0.49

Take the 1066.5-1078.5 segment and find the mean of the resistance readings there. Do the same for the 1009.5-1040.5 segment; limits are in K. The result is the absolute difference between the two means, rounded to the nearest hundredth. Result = 0.10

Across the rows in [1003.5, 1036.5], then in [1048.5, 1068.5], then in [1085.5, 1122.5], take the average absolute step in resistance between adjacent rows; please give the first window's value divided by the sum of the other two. 0.41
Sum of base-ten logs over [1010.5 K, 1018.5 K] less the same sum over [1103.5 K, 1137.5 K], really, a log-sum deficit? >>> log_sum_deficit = -20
